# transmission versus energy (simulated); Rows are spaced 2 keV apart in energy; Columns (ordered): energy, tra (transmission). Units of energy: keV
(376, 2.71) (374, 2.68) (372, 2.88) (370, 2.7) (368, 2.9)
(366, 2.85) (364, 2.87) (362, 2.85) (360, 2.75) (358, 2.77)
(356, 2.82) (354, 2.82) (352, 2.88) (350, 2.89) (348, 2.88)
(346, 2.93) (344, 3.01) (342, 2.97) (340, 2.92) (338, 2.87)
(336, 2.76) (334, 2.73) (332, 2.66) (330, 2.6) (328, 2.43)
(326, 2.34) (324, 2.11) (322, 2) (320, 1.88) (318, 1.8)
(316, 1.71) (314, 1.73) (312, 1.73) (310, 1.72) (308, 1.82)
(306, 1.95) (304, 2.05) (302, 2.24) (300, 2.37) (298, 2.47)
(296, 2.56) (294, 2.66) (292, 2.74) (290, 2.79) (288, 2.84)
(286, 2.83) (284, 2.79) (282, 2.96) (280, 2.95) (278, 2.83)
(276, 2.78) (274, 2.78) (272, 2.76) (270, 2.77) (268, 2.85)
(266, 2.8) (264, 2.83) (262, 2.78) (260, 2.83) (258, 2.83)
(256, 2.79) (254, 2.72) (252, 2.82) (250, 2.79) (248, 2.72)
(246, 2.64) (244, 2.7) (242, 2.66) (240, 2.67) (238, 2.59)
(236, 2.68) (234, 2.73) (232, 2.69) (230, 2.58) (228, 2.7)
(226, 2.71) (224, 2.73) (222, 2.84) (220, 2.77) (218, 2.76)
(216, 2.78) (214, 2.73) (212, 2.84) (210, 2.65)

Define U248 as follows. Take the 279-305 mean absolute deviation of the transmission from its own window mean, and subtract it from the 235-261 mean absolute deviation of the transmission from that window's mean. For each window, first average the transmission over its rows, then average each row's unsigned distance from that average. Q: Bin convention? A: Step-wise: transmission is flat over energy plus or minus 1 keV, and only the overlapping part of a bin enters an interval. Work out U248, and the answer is -0.16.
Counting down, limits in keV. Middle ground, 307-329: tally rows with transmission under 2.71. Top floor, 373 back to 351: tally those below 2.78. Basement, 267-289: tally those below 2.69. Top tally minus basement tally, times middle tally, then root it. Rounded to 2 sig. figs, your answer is 5.7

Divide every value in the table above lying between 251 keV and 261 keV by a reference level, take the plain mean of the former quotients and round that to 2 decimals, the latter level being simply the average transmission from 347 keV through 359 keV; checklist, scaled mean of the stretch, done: 0.98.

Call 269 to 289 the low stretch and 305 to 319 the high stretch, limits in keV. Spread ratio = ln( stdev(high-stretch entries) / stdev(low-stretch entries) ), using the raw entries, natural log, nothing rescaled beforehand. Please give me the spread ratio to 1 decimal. 0.2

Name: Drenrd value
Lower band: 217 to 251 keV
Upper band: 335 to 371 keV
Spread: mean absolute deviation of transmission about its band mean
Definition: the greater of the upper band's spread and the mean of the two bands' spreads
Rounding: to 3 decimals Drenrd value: 0.060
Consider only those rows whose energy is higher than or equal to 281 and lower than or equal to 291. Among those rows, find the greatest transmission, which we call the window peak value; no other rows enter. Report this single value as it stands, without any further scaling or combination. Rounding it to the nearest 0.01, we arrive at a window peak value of 2.96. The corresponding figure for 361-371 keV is 2.90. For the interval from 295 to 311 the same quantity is 2.56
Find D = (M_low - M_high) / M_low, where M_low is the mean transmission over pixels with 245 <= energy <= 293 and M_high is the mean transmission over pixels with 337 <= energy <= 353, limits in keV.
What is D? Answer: -0.04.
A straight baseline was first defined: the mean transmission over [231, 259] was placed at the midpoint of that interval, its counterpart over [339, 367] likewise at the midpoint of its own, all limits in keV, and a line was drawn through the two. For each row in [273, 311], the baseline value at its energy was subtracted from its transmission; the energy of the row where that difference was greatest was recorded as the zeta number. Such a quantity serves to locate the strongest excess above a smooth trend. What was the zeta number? 282 keV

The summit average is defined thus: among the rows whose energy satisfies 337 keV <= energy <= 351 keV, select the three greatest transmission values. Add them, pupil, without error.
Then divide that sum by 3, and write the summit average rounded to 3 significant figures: 2.97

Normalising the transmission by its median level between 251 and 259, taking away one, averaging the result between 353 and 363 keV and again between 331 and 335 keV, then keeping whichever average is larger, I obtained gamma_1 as -0.001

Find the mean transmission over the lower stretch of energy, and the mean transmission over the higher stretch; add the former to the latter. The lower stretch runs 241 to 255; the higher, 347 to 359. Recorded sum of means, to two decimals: 5.56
